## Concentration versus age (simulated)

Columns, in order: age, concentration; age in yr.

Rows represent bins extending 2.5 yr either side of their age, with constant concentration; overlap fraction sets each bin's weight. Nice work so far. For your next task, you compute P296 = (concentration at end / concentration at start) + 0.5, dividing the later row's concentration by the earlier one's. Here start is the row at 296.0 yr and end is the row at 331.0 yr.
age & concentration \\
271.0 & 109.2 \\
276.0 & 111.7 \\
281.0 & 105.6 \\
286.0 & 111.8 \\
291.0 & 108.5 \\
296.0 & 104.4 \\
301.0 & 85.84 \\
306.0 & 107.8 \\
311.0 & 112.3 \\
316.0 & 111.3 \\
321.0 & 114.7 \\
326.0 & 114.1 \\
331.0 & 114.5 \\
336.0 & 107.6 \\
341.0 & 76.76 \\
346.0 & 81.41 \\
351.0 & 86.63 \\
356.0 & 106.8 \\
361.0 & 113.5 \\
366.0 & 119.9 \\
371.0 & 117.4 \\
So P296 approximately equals 1.60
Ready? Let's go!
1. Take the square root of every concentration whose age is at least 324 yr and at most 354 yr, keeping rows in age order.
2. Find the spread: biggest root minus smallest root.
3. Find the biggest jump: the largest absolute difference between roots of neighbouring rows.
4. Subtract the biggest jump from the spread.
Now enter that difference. 0.3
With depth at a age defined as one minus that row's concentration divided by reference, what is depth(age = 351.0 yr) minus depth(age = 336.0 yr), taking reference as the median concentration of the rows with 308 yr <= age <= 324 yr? 0.2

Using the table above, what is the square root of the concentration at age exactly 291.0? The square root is 10.4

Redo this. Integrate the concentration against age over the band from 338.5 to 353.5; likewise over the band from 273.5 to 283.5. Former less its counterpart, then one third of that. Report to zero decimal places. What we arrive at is 46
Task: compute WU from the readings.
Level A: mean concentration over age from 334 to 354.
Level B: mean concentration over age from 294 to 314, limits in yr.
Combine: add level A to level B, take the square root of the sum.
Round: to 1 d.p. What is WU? 13.8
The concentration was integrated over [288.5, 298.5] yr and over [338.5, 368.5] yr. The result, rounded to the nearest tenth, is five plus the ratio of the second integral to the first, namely 7.7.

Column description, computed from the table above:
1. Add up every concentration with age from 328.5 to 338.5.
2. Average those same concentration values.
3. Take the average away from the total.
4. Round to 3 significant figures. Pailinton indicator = 111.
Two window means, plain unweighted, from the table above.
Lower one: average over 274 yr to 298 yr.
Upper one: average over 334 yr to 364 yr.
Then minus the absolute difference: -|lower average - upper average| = -13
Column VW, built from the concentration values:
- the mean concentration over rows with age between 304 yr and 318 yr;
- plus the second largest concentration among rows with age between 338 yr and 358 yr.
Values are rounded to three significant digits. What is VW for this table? 197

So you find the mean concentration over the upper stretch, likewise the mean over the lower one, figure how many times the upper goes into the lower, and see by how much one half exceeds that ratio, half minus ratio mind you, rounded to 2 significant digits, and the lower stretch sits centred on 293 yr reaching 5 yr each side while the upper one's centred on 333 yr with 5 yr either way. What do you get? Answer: -0.46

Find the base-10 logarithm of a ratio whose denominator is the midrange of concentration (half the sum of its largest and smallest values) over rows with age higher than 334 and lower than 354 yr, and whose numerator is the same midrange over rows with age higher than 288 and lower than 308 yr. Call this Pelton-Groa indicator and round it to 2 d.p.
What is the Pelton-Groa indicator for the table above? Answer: 0.02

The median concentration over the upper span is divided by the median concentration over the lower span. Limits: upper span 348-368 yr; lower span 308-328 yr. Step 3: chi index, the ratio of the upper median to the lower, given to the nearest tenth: 1.0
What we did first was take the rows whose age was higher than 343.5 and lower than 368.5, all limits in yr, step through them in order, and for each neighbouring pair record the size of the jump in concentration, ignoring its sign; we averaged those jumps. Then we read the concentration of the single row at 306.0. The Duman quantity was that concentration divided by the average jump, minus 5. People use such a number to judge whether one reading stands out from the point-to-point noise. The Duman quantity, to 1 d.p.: 6.2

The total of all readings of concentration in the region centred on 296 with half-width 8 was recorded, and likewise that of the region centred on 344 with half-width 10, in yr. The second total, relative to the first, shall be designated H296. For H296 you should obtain 1.18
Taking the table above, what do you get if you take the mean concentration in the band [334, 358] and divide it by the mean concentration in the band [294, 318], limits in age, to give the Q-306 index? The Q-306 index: 0.88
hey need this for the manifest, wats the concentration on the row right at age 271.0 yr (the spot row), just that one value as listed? 109.2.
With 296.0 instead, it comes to 104.4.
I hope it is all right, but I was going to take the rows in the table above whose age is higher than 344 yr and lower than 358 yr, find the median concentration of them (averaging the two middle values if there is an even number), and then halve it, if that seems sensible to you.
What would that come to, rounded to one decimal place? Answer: 43.3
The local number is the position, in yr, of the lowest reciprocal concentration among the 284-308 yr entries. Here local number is 286.0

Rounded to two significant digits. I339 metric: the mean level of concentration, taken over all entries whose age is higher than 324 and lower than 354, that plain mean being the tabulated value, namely 97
